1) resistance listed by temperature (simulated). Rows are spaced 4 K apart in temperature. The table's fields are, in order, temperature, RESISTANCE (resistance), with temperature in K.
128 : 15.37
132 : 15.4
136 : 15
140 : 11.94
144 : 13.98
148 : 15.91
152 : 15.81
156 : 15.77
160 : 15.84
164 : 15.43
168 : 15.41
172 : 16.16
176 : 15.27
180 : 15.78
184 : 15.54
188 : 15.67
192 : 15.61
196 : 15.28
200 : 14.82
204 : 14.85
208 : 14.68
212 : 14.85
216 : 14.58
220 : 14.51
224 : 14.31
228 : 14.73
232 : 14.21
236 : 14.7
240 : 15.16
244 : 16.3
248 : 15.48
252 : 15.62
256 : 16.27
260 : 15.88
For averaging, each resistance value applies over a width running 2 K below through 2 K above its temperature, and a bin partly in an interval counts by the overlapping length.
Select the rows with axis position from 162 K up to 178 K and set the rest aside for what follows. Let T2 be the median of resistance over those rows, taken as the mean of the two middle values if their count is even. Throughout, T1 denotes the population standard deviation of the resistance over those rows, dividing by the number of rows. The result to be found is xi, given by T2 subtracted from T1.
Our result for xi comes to -15.1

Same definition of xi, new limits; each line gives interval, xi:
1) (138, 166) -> -14.4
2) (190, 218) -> -14.5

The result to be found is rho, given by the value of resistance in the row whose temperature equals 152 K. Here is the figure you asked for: 15.81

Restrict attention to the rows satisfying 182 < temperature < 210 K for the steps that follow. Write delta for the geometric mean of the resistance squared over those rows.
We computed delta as 231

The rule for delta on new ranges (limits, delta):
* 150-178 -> 245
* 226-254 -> 230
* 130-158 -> 218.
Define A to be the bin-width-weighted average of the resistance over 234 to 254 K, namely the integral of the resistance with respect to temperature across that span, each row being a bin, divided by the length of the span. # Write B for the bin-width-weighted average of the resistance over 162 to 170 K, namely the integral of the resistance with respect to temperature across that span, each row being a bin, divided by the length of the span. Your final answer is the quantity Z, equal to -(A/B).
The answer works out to -1.00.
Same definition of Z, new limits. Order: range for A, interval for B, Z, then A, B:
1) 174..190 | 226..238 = -1.07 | 15.6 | 14.5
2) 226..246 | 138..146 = -1.16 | 15.0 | 13.0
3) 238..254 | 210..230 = -1.07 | 15.6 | 14.6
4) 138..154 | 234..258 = -0.92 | 14.4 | 15.6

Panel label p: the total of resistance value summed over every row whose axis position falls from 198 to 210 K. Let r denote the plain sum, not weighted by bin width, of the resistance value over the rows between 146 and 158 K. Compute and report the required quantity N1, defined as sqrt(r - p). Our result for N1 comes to 1.77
